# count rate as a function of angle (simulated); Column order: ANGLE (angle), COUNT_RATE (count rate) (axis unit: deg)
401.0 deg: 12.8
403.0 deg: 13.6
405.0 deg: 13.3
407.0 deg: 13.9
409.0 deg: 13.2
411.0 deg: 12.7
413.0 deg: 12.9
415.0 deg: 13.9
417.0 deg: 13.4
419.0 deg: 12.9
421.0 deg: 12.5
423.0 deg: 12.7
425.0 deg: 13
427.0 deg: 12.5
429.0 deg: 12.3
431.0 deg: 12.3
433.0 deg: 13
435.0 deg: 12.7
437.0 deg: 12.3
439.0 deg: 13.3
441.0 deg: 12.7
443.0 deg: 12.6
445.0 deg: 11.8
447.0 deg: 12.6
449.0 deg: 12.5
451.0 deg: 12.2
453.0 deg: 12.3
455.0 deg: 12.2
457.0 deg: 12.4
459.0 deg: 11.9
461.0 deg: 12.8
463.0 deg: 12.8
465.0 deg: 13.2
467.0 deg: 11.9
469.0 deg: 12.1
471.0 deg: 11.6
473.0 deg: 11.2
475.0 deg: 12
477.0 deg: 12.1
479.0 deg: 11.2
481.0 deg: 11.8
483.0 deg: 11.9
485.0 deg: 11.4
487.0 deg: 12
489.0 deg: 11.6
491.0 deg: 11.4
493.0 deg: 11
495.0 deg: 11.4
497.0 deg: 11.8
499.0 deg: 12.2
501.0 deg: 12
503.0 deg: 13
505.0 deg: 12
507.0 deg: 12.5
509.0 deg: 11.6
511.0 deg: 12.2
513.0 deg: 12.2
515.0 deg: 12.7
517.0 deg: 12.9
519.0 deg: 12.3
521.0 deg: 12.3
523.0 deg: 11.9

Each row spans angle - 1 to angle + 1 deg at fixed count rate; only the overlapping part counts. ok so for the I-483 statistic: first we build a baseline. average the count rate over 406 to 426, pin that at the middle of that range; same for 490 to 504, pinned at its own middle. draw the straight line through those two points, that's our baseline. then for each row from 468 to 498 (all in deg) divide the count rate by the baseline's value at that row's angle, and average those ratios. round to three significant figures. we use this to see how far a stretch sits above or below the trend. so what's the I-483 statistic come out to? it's 0.965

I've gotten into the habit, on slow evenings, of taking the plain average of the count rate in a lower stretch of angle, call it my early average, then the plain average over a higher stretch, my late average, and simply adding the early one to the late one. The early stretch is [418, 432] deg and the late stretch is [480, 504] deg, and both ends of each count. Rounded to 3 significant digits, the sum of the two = 24.4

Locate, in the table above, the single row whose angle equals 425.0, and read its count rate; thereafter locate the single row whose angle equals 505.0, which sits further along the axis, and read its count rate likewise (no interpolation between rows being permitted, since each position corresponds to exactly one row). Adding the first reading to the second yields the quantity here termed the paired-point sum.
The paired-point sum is 25.0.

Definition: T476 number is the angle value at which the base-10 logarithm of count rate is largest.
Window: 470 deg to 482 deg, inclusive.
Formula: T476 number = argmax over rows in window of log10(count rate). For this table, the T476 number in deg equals 477.0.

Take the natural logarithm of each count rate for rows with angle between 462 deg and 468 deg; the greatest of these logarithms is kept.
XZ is 2.58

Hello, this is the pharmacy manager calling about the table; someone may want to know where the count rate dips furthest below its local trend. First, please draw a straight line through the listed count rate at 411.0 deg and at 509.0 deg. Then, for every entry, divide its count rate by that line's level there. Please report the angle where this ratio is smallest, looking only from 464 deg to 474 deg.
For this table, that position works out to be 473.0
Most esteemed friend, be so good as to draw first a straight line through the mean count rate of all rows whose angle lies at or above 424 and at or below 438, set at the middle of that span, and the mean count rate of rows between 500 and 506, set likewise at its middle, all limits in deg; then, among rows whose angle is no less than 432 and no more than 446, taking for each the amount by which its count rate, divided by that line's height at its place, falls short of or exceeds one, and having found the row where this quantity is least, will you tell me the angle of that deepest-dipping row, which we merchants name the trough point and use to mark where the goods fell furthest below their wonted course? 445.0 deg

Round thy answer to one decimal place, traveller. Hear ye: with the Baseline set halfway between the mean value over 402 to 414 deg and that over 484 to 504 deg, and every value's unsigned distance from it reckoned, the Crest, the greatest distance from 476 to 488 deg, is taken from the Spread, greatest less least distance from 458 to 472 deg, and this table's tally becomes -0.7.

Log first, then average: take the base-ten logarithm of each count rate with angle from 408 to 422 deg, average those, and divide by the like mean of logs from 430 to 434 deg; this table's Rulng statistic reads 1.01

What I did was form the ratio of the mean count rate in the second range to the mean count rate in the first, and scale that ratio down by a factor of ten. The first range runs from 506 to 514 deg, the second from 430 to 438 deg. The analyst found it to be 0.1037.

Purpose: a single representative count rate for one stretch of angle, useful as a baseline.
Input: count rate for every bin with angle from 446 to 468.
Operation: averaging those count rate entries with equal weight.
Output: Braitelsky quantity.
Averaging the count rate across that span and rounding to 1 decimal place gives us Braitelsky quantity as 12.4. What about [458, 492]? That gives 11.9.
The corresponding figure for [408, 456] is 12.7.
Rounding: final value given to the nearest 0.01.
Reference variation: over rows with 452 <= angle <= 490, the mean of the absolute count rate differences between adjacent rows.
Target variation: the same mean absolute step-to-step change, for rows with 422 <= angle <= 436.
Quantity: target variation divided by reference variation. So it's 0.71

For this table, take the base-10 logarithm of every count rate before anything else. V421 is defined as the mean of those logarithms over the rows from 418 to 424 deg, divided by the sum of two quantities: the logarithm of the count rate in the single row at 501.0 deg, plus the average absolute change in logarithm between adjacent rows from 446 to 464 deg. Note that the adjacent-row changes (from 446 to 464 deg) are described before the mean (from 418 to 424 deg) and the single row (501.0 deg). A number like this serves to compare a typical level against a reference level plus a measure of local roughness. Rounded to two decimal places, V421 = 1.01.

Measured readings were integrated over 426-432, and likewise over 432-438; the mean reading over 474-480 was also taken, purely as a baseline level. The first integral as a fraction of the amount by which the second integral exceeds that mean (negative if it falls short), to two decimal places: 1.16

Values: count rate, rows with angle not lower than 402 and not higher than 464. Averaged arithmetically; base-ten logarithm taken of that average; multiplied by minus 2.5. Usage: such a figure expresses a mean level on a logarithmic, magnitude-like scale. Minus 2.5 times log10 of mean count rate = -2.76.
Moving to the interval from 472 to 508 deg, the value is -2.68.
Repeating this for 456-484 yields -2.70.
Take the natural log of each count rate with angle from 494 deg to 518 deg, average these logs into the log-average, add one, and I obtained 3.501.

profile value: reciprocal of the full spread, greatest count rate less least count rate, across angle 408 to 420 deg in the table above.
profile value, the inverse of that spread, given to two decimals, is 0.83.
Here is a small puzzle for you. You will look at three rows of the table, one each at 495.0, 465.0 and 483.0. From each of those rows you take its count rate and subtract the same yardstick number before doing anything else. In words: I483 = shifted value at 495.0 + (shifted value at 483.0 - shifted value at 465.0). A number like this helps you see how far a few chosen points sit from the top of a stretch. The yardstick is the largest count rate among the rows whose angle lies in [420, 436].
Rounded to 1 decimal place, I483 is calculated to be -2.9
